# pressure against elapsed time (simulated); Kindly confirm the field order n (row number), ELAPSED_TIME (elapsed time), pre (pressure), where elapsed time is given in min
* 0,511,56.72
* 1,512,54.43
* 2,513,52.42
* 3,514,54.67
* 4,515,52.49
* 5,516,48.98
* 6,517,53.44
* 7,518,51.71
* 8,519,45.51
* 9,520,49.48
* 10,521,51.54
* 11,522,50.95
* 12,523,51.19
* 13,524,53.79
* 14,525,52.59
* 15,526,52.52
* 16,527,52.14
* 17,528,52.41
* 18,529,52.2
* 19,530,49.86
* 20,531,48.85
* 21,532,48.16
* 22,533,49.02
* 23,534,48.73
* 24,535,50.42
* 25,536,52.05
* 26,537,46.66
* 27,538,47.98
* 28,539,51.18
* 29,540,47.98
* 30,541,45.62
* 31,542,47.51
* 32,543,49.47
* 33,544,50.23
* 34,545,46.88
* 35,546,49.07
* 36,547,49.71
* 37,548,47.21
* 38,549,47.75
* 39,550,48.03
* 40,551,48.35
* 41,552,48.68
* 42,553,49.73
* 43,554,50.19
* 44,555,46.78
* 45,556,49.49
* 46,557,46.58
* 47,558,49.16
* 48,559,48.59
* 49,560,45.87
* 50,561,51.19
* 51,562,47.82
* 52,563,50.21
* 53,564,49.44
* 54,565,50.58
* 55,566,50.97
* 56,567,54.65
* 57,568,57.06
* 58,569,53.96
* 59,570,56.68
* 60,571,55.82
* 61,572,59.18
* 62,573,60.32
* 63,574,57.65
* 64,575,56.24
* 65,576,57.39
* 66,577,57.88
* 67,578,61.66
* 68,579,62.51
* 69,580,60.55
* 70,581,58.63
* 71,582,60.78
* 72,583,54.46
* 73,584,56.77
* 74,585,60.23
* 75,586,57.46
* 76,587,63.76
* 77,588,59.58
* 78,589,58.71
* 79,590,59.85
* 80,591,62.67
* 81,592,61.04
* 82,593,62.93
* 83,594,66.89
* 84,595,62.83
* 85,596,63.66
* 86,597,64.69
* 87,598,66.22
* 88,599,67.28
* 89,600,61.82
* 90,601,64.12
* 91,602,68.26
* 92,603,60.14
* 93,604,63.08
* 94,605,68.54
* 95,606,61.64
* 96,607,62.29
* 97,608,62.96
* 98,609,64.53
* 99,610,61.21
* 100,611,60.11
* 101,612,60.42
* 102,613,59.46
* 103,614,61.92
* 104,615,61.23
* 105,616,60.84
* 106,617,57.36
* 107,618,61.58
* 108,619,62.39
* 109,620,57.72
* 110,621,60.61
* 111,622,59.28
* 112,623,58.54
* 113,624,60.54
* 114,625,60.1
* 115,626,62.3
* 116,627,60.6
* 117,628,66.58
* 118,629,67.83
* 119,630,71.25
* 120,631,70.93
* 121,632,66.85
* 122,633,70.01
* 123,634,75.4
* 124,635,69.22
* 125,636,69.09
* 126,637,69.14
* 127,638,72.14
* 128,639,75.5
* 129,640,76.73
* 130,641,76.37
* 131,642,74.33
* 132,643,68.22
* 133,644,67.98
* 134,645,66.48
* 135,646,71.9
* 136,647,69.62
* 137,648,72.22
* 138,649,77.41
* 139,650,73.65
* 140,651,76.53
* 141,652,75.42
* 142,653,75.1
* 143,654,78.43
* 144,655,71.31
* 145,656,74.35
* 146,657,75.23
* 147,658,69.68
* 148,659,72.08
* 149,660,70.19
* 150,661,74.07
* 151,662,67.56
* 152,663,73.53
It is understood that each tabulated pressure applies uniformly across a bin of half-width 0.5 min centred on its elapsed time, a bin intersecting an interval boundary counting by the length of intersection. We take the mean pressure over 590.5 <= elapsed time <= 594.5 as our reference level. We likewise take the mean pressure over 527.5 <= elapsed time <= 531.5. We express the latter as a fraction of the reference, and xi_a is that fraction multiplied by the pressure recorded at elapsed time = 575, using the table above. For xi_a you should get 45.1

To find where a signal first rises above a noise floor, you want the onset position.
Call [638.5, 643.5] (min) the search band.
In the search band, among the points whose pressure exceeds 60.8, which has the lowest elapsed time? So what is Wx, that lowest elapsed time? 639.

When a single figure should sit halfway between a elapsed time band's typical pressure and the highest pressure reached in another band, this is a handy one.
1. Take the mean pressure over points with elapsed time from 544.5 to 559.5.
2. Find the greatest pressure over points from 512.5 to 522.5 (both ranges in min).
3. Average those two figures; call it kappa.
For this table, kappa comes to 51.5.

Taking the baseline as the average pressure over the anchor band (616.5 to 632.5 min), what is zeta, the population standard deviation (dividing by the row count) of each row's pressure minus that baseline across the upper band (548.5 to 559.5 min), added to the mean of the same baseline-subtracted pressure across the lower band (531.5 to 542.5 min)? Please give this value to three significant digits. -13.0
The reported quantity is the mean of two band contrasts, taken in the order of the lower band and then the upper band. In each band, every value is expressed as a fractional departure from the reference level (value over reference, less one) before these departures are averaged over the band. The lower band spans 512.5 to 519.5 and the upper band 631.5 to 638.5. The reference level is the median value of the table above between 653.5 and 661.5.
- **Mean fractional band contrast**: -0.17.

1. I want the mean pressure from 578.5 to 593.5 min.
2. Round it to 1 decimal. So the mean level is 60.0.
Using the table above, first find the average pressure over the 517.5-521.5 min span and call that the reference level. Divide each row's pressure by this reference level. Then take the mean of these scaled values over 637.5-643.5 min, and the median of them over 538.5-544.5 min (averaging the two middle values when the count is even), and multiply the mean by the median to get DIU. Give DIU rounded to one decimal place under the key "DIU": 1.5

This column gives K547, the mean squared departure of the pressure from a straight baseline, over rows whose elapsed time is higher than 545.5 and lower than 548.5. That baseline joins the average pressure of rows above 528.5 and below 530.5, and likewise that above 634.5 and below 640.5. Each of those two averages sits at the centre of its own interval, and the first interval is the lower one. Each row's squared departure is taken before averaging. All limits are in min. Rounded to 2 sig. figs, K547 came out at 35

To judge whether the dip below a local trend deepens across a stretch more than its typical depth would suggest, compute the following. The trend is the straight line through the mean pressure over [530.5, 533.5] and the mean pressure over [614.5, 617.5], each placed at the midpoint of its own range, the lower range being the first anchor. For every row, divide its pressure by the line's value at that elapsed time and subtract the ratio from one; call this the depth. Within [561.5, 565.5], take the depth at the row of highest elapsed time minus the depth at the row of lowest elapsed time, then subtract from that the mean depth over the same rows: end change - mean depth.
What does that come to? -0.11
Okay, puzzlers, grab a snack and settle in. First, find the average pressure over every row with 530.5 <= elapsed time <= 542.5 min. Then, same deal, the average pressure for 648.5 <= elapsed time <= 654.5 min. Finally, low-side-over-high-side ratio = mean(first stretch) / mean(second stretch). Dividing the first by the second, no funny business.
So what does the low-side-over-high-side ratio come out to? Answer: 0.640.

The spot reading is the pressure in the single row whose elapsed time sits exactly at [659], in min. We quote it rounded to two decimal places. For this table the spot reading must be 72.08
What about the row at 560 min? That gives 45.87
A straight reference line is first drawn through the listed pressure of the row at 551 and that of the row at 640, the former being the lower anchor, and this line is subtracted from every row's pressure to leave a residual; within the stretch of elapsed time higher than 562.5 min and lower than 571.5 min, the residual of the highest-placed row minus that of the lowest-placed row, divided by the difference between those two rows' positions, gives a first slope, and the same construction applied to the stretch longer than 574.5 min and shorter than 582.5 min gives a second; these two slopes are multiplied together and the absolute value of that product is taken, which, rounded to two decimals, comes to 0.13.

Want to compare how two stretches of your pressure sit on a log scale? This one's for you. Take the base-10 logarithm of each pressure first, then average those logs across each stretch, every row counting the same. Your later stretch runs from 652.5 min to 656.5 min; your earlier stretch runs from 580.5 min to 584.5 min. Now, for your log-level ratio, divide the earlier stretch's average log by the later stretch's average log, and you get 0.94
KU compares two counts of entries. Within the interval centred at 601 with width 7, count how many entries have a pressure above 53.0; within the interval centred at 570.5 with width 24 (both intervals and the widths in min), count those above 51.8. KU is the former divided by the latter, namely 0.44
